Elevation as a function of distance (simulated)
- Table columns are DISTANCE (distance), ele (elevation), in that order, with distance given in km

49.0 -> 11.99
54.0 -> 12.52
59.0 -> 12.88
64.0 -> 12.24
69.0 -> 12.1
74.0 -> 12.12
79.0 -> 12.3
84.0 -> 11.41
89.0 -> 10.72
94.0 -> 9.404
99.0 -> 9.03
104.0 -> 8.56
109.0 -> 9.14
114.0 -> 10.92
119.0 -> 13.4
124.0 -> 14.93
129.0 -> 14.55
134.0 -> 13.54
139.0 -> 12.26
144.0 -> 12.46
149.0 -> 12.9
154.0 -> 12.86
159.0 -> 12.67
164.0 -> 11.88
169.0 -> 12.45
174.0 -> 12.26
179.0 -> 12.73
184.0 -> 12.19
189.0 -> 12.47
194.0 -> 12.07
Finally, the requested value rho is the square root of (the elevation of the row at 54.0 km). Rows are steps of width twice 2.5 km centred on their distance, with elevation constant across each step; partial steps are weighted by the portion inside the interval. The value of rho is 3.54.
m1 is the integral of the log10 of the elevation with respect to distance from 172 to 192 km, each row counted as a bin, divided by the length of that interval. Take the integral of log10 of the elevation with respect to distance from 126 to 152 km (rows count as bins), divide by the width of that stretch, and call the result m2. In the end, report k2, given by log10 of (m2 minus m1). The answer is -1.60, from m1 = 1.09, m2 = 1.12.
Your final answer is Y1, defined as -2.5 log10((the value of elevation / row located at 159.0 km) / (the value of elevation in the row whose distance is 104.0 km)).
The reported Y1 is -0.4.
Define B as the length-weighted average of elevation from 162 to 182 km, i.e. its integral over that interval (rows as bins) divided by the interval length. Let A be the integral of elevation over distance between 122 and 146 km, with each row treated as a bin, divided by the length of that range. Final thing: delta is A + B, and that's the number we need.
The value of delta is 25.9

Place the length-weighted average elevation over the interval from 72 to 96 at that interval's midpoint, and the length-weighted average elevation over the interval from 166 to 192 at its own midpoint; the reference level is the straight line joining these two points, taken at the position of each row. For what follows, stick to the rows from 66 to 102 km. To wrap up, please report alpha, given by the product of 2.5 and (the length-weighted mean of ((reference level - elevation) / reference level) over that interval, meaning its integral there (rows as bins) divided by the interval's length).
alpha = 0.04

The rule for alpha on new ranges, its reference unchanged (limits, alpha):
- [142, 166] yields -0.10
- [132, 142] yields -0.20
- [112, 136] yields -0.38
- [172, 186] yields 0.00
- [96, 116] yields 0.46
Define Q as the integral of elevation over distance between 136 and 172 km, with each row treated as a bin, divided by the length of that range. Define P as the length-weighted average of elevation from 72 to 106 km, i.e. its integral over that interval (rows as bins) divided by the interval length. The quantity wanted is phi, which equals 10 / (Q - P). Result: 5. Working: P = 10.5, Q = 12.5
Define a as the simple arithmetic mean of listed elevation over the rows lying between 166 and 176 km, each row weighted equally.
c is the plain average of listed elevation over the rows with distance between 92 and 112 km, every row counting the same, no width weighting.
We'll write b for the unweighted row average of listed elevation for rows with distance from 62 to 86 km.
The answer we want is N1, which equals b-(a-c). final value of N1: 8.7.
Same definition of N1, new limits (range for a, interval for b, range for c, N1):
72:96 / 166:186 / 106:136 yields 14.0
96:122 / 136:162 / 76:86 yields 14.3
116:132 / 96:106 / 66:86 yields 6.5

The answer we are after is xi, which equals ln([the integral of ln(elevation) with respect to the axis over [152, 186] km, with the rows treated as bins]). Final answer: 4.45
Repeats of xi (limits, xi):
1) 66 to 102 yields 4.45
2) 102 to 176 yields 5.22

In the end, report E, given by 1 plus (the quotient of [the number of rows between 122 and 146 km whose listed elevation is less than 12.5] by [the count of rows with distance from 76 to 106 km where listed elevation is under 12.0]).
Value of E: 1.4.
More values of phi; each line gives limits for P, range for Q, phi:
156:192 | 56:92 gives -23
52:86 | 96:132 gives -14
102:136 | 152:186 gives 40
